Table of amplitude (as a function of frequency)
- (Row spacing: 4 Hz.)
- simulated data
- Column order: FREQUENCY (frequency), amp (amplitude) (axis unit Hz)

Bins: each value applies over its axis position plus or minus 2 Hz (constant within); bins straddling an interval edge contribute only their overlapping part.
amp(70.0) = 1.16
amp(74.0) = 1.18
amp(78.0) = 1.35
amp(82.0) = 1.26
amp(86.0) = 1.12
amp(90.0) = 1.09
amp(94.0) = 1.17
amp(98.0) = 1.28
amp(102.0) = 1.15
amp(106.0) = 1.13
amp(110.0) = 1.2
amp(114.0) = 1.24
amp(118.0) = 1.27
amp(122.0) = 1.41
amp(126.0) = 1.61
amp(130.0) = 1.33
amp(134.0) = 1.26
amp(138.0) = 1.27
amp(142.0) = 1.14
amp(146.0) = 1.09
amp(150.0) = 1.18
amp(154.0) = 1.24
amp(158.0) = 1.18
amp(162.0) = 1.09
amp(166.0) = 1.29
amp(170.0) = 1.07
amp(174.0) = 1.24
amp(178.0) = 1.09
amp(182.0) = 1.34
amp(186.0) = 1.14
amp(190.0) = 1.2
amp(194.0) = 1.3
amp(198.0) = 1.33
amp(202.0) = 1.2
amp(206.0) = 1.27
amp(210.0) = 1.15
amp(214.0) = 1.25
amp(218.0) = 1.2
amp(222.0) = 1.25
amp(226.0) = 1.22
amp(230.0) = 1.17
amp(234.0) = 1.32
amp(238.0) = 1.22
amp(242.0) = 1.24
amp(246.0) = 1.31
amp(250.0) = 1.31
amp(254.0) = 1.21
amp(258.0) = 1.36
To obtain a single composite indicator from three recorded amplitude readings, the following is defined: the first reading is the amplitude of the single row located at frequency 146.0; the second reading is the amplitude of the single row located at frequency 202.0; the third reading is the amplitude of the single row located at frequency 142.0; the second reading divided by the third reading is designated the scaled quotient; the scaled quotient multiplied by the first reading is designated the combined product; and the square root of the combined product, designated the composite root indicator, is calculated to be 1.071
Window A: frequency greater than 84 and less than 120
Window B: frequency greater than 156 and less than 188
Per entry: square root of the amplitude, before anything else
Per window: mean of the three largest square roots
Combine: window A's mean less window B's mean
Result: -0.012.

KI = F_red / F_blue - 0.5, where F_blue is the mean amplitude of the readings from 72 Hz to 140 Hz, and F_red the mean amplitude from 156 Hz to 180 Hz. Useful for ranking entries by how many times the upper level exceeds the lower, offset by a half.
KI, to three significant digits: 0.425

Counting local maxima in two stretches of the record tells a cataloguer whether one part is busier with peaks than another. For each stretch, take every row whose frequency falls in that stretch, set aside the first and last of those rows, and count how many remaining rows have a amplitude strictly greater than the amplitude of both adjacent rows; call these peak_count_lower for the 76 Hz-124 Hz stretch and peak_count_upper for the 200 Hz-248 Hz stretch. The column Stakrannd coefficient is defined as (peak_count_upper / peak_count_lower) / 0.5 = 8.0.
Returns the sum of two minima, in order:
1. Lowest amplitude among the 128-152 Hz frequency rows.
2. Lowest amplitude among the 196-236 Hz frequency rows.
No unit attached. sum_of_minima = 2.24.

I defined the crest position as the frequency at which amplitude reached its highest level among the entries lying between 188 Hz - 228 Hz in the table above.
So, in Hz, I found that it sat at 198.0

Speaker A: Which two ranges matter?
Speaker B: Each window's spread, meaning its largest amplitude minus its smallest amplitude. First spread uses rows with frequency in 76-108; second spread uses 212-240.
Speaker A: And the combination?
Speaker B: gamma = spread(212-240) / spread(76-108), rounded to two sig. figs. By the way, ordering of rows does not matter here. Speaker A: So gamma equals 0.58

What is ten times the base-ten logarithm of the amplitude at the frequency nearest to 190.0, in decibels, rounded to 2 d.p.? 0.79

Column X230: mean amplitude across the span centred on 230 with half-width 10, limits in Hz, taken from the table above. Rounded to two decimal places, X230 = 1.24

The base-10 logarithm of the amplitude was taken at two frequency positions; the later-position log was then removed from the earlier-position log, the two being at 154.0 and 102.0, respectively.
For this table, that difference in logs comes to -0.033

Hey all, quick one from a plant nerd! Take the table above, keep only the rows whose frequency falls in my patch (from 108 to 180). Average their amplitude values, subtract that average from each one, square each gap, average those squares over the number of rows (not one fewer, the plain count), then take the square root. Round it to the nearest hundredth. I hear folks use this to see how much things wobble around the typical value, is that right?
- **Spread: 0.13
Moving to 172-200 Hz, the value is 0.09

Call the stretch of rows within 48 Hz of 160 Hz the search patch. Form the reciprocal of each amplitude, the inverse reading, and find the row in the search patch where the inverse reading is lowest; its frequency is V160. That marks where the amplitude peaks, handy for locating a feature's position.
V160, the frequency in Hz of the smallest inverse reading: 126.0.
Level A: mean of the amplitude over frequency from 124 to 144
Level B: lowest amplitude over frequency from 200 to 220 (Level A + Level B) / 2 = 1.24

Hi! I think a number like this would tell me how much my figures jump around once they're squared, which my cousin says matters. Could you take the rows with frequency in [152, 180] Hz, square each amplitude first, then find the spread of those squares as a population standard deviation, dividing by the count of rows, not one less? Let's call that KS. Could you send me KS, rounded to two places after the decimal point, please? 0.19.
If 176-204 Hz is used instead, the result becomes 0.22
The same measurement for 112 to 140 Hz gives 0.35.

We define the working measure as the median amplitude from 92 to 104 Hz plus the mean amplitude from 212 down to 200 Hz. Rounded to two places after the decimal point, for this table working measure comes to 2.38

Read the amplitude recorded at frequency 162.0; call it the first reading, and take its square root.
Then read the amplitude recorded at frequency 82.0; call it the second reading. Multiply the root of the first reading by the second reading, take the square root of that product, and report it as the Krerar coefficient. 1.15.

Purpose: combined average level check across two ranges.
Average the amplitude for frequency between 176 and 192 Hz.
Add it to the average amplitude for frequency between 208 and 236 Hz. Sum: 2.42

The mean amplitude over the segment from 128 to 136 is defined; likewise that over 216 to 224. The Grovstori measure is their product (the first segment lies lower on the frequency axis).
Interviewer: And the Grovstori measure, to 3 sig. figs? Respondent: 1.59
